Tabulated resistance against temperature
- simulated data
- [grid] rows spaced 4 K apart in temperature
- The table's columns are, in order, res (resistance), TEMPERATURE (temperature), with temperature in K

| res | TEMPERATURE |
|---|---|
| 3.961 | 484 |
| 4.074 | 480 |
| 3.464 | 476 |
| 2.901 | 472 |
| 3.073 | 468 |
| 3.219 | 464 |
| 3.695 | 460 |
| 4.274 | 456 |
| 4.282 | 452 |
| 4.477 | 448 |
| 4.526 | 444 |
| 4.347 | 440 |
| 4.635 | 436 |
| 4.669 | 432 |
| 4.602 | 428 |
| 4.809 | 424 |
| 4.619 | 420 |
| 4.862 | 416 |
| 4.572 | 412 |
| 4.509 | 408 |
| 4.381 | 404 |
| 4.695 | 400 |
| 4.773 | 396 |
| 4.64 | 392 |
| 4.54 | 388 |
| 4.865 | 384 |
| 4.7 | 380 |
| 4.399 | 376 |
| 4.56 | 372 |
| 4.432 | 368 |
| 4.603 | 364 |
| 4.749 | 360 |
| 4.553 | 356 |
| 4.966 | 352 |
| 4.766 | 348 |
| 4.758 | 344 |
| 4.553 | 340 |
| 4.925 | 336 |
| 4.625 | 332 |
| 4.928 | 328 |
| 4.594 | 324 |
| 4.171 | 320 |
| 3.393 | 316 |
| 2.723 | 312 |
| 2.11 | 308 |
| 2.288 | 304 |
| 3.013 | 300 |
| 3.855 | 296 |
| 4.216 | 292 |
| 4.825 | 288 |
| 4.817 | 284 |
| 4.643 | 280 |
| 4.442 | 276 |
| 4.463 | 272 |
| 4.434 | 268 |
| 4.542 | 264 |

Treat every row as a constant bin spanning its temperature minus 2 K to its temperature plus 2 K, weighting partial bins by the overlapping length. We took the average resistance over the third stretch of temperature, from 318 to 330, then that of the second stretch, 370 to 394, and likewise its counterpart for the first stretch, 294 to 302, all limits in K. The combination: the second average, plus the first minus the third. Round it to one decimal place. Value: 3.5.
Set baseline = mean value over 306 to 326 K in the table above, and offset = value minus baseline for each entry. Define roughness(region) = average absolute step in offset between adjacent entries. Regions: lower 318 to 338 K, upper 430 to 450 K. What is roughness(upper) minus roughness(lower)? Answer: -0.2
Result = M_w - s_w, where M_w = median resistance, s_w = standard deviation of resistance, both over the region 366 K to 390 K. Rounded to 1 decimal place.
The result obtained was 4.4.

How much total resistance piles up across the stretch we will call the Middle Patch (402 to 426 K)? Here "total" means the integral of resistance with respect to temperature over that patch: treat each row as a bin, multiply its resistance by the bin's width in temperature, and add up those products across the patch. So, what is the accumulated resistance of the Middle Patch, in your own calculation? 111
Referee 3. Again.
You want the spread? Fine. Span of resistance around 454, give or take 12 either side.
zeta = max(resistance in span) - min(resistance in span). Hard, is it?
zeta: 1.31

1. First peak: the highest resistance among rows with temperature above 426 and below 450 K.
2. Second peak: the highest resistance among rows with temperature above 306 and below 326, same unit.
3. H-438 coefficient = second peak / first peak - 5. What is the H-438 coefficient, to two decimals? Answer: -4.02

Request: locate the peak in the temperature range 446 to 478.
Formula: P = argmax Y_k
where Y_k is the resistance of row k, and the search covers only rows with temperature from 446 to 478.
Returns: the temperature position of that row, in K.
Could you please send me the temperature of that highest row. 448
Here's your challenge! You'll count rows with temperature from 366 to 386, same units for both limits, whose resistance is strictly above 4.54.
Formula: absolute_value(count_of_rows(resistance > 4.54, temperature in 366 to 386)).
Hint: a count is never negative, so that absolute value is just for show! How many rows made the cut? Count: 3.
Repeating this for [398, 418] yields 3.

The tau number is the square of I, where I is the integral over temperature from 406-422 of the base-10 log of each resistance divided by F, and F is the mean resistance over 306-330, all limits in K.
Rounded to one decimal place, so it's 2.8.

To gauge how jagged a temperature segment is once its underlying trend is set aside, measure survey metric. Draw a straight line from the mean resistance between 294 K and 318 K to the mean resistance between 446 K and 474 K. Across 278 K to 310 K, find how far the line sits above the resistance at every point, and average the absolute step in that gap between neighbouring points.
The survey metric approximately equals 0.43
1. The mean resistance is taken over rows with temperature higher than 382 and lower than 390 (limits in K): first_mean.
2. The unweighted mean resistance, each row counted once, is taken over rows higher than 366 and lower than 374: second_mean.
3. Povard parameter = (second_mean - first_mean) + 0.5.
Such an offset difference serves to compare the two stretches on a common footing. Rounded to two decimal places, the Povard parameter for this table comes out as 0.29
